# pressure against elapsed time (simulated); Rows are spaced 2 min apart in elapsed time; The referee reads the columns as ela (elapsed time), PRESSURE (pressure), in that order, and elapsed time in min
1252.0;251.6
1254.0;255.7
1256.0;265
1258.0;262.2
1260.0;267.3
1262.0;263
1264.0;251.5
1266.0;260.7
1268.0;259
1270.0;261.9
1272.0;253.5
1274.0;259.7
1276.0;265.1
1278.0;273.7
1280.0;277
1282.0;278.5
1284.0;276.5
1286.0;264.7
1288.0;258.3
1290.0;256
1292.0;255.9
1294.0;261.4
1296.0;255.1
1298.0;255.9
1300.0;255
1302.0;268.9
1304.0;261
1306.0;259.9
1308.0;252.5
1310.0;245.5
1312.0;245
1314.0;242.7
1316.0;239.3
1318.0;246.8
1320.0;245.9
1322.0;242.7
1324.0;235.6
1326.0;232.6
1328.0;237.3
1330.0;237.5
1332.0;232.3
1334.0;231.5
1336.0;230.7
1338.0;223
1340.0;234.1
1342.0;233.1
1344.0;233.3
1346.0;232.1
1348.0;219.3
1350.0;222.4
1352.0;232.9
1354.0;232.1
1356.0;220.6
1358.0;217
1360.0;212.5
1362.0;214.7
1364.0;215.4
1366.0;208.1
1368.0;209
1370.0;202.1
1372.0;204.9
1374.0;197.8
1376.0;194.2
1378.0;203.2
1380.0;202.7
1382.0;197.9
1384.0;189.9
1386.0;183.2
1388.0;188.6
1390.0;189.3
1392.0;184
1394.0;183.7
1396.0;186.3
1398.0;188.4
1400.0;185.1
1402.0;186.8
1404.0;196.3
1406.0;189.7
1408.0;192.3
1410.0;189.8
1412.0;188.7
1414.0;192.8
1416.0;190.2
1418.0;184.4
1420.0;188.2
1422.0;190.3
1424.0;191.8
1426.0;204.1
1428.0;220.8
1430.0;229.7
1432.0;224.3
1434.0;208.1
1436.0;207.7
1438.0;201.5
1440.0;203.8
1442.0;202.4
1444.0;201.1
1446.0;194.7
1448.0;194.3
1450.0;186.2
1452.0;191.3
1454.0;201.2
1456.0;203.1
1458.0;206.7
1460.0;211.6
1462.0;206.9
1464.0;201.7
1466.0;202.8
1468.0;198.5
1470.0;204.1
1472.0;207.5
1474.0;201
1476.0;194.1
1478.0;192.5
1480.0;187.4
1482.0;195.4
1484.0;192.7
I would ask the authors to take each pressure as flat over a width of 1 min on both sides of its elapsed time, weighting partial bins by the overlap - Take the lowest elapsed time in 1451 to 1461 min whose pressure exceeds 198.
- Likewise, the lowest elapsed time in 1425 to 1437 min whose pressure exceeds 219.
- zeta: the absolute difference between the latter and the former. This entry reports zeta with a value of 26 min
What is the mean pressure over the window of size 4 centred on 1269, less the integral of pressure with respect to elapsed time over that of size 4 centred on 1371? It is -554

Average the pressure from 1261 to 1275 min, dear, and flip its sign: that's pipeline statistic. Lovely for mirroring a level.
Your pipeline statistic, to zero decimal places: -258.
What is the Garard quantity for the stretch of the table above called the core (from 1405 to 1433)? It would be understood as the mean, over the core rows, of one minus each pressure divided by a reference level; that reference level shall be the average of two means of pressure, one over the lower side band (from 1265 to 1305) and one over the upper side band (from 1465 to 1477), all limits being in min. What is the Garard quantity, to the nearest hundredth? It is 0.15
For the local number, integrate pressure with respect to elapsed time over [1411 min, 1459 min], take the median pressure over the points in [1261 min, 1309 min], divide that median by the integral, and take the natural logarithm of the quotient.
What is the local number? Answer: -3.61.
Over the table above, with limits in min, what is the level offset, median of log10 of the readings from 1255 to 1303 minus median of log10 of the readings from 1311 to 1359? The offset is 0.050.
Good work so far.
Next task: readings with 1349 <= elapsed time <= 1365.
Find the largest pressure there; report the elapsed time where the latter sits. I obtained 1352.0 min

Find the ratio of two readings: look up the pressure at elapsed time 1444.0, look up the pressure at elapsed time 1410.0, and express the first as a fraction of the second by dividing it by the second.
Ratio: 1.06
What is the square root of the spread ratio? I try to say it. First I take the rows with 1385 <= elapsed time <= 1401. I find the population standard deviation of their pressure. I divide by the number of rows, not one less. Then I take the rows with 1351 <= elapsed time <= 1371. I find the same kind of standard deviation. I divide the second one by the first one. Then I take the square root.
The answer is 2.0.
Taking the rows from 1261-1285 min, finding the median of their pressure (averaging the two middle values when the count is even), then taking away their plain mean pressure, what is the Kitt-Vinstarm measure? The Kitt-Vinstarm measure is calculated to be -3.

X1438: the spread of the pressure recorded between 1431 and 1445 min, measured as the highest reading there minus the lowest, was 23.2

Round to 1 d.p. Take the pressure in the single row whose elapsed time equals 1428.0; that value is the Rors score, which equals 220.8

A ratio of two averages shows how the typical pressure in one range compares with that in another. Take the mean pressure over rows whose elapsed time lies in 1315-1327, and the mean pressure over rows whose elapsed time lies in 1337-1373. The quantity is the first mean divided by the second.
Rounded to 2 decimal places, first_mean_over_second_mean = 1.09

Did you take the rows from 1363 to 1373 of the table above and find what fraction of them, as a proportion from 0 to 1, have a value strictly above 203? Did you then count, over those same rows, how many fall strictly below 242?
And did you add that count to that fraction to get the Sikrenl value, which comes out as 5.8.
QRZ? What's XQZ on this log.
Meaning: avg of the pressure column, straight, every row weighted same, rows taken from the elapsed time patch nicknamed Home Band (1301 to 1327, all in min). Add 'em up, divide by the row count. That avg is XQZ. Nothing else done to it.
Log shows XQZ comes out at 248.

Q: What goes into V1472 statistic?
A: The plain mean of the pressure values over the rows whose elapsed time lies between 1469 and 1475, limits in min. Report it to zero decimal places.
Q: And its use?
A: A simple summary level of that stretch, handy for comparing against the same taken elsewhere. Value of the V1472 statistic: 204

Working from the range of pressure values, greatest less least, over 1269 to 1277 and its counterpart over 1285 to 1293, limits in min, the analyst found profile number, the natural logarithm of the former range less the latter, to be 1.0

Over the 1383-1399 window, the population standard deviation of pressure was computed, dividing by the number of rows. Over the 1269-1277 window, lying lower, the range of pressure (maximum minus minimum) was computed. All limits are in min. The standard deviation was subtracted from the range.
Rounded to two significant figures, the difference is 9.0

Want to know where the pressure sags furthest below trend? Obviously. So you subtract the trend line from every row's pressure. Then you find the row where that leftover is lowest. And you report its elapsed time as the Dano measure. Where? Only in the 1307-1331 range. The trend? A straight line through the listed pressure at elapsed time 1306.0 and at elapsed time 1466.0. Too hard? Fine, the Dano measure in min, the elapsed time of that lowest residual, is 1326.0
